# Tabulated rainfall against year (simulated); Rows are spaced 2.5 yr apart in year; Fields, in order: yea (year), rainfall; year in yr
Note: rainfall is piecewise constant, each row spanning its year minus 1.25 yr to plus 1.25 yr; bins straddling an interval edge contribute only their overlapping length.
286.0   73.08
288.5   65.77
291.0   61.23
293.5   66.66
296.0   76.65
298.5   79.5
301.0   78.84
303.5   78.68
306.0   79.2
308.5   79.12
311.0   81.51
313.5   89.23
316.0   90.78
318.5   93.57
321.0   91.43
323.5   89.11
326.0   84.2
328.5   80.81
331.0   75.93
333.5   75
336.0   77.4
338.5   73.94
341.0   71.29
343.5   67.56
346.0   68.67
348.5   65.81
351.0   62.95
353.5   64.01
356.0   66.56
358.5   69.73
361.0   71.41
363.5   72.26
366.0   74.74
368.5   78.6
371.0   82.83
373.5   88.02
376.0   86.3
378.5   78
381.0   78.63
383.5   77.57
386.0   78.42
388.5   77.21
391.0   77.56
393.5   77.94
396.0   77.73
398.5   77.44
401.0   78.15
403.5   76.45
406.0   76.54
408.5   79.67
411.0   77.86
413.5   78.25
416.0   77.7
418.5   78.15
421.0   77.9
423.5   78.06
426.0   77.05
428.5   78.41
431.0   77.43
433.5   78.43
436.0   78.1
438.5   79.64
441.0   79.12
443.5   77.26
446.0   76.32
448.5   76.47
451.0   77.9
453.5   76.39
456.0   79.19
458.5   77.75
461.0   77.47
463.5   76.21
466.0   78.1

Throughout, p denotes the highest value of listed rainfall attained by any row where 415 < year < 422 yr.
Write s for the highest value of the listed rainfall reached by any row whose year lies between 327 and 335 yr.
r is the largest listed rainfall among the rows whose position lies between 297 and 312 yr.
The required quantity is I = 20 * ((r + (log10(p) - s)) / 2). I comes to 26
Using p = 78.15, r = 81.51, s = 80.81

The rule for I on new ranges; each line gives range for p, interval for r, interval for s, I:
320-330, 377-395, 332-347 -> 32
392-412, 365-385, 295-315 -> 7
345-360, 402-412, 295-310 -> 20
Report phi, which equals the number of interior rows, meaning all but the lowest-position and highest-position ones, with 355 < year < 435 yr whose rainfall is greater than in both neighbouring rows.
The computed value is 10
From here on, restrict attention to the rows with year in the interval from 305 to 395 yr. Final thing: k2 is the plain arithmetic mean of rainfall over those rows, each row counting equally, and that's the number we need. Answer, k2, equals 77.7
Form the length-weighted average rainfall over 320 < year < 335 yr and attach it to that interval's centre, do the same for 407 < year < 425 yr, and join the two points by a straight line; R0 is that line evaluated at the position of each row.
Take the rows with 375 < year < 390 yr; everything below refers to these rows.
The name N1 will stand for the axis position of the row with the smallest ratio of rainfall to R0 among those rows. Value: 388.5 yr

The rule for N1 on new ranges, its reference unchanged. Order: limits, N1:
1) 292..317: 293.5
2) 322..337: 333.5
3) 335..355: 351.0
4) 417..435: 426.0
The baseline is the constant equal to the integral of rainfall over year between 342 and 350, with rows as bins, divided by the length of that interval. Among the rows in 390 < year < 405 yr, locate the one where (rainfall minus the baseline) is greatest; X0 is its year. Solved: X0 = 401.0 yr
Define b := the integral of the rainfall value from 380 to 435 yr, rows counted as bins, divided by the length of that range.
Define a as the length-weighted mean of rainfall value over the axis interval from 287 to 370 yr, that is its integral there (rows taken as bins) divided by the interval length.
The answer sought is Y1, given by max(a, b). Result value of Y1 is 77.8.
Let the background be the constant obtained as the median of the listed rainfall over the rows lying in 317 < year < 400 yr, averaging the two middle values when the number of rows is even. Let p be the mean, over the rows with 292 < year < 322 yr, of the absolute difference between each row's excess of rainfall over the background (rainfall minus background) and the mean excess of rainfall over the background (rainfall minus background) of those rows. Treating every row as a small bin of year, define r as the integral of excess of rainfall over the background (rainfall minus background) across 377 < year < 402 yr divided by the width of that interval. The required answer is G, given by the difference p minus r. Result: 6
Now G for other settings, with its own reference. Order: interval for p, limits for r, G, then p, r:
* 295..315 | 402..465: 2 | 2.5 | 0.31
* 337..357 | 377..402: 2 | 2.8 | 0.51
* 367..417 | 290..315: 2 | 2.1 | -0.08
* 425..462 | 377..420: 0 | 0.8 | 0.45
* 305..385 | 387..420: 6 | 6.8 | 0.31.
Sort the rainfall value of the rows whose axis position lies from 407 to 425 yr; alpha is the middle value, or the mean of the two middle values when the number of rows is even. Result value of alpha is 78.1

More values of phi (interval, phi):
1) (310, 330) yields 1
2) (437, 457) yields 1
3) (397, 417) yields 3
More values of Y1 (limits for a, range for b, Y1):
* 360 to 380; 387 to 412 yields 79.1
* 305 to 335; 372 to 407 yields 84.1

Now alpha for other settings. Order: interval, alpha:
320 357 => 73.9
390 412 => 77.7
